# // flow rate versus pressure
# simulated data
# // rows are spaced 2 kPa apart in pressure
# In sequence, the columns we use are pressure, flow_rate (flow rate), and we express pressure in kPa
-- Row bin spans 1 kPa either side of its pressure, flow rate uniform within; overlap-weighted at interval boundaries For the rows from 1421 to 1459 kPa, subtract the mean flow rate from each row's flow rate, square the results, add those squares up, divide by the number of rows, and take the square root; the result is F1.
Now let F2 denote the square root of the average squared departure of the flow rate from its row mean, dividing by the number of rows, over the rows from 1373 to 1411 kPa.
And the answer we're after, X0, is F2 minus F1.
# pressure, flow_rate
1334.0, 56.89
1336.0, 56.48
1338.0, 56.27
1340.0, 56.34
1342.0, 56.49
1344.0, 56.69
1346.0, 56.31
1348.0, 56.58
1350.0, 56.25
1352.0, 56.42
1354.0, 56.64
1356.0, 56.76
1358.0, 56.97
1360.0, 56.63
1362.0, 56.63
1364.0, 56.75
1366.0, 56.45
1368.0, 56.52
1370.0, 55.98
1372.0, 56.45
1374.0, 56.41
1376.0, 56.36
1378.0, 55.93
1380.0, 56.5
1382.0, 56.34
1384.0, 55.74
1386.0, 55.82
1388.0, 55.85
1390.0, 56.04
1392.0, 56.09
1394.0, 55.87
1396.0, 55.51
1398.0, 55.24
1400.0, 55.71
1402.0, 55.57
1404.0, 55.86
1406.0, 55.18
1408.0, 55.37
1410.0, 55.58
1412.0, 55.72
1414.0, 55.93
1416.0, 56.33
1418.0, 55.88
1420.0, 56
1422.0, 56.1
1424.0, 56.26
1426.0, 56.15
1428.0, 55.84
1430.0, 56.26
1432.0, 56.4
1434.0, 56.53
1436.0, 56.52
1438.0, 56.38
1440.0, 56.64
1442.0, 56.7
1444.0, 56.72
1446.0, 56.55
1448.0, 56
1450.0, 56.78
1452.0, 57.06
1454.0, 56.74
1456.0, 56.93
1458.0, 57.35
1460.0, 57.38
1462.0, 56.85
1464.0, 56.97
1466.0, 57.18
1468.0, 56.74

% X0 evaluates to 0.01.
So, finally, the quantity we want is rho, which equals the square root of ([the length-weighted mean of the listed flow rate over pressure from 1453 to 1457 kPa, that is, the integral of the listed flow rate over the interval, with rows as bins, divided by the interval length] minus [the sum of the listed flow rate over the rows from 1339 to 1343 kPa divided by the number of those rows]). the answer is 0.648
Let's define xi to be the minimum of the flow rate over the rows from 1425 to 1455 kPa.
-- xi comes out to 55.84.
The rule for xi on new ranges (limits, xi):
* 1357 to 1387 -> 55.74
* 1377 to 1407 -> 55.18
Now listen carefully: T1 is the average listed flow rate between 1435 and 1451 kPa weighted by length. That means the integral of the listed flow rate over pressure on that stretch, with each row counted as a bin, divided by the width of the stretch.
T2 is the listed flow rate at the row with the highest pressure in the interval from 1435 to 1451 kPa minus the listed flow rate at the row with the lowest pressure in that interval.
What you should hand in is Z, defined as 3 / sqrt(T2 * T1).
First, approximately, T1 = 56.5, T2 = 0.26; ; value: 0.78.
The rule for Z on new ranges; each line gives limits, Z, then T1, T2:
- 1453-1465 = 0.83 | 57.0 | 0.23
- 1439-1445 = 1.41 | 56.7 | 0.08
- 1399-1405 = 1.04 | 55.7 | 0.15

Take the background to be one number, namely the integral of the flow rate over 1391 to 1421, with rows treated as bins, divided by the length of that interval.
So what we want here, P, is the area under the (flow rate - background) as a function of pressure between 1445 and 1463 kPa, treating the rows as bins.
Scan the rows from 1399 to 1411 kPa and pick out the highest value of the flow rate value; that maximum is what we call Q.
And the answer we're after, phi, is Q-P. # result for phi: 36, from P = 20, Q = 55.86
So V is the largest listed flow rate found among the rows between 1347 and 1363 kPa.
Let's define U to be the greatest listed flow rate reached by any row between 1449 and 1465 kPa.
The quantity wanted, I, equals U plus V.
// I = 114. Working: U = 57.38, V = 56.97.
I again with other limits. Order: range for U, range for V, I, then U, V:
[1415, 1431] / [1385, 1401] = 112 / 56.33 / 56.09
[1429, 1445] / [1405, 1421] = 113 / 56.72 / 56.33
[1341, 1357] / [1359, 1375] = 114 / 56.76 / 56.75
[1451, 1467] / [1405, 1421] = 114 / 57.38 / 56.33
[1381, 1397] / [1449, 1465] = 114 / 56.34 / 57.38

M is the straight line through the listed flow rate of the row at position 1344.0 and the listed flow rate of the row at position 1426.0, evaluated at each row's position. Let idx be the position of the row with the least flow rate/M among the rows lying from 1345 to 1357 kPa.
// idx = 1350.0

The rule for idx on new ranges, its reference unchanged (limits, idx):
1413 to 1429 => 1418.0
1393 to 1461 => 1406.0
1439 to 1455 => 1448.0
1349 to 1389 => 1384.0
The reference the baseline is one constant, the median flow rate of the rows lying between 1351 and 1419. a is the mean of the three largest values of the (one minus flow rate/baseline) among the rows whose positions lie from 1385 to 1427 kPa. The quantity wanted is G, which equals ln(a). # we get -4.3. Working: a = 0.013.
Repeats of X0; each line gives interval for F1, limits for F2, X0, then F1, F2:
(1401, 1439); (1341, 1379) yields -0.13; 0.377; 0.249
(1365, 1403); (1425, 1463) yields 0.03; 0.368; 0.396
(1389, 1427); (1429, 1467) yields 0.03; 0.324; 0.351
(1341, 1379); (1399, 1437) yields 0.12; 0.249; 0.371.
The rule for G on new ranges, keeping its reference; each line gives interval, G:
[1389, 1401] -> -4.7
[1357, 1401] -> -4.7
